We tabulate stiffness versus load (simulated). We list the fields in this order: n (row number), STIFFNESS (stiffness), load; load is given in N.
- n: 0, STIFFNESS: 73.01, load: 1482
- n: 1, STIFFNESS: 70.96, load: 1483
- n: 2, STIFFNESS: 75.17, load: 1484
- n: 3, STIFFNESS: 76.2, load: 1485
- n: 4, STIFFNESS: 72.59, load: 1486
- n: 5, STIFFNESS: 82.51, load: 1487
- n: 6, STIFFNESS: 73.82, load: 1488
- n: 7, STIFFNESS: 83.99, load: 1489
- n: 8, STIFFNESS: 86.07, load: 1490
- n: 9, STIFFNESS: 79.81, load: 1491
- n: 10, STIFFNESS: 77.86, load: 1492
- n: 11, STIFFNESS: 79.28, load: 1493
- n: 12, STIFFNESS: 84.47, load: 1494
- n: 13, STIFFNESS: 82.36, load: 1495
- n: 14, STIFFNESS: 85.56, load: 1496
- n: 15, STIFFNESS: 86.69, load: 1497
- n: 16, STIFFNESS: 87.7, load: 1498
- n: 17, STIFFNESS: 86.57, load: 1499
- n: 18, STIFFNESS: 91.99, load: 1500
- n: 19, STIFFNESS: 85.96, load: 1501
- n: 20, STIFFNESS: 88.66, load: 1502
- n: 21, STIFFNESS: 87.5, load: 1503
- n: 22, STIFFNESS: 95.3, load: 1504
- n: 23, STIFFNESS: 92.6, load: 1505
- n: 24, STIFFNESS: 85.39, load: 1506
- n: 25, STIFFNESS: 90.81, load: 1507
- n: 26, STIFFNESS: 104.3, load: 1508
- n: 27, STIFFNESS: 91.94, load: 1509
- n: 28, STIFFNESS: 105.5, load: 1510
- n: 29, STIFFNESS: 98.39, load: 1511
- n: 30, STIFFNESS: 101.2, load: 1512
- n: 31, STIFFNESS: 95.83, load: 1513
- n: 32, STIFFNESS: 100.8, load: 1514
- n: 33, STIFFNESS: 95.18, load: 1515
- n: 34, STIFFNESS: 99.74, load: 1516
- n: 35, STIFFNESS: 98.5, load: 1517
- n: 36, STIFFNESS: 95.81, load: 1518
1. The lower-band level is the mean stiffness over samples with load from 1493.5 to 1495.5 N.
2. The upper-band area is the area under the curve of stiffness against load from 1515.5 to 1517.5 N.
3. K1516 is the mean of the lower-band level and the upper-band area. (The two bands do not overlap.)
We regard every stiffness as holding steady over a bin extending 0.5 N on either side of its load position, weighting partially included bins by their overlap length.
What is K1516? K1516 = 141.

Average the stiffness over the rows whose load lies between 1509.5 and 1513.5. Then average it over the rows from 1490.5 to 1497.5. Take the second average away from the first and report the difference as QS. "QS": 18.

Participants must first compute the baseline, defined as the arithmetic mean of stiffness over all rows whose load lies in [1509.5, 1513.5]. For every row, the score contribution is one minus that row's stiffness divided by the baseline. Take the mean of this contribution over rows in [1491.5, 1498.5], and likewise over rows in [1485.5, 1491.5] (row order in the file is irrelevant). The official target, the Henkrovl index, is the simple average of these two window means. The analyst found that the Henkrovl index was 0.19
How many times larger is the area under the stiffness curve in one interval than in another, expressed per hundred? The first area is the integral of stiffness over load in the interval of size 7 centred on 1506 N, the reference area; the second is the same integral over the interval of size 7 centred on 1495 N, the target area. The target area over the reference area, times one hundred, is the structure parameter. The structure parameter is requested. 90.1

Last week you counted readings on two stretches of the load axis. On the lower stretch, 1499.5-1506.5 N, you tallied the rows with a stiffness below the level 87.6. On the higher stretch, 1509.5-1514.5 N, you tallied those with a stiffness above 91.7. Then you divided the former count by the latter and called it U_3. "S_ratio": 0.6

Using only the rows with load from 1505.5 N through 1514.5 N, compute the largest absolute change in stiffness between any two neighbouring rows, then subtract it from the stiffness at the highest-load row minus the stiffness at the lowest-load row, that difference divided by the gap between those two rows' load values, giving -11.6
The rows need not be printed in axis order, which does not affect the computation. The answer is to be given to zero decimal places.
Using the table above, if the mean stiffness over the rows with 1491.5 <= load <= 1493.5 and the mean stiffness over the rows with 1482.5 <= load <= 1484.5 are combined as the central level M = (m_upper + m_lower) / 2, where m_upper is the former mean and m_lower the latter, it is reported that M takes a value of 76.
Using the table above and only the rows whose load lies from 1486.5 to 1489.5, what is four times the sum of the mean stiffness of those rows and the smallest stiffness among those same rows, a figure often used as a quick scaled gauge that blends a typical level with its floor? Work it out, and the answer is 616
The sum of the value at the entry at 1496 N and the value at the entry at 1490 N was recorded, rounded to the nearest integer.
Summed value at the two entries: 172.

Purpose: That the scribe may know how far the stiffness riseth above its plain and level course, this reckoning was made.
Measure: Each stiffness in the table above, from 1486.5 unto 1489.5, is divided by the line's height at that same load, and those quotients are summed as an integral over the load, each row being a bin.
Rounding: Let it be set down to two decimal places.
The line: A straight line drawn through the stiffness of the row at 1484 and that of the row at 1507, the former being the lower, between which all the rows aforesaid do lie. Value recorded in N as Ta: 3.09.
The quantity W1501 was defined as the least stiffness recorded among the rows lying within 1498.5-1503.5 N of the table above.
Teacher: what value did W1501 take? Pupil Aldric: 85.96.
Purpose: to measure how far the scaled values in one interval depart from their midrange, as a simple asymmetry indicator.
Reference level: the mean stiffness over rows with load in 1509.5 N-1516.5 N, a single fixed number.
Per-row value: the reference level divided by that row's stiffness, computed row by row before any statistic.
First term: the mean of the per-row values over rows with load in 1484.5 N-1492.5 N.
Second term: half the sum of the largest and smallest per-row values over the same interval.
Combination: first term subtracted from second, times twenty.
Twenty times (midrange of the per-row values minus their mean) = 0.0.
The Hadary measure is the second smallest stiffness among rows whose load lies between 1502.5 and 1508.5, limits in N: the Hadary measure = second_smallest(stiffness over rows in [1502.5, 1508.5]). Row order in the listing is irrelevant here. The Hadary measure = 87.5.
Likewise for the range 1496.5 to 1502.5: 86.57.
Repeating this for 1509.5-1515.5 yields 95.83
